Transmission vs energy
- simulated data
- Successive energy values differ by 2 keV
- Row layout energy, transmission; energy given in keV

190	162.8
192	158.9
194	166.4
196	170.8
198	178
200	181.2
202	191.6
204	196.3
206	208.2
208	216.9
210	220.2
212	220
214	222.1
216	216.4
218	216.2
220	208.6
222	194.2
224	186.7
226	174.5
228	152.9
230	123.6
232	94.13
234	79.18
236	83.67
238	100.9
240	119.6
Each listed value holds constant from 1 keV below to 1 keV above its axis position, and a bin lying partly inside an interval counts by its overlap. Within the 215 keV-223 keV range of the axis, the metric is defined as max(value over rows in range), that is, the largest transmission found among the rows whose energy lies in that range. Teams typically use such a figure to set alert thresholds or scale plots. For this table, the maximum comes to 216.4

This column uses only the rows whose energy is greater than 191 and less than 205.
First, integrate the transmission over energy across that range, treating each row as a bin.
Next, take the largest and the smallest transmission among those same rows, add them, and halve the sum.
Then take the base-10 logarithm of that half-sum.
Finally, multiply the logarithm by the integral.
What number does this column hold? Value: 5593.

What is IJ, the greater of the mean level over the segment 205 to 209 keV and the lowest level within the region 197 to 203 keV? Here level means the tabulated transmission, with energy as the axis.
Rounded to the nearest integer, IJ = 213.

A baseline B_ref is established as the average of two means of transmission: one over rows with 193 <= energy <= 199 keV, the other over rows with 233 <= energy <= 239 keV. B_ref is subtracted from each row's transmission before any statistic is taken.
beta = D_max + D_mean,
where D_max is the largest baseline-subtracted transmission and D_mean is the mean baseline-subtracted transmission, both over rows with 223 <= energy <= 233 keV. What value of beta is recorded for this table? 73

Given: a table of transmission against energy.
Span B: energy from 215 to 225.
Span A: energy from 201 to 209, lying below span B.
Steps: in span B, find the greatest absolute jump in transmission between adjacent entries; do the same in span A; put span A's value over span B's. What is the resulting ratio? 0.8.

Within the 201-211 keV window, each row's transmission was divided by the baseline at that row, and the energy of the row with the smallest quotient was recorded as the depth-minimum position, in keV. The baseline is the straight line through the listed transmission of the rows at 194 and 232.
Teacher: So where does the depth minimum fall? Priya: 202 keV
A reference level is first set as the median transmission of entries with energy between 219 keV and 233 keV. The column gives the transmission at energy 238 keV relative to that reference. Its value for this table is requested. -74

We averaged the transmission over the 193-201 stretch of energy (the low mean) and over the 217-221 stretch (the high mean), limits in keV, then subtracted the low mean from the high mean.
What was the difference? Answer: 38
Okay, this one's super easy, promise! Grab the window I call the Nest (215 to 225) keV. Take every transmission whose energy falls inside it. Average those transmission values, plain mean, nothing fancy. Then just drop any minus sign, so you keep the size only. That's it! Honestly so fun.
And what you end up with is 204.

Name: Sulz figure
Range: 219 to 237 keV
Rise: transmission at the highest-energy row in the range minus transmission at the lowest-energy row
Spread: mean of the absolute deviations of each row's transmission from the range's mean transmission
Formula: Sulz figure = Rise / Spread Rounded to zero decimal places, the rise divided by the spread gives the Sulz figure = -3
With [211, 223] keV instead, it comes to -3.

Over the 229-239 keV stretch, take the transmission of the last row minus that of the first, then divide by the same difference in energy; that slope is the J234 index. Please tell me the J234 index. -3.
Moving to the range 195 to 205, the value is 3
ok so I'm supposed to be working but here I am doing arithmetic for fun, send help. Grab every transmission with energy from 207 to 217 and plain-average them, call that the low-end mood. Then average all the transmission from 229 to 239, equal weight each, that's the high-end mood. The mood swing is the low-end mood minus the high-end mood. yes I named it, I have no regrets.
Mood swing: 123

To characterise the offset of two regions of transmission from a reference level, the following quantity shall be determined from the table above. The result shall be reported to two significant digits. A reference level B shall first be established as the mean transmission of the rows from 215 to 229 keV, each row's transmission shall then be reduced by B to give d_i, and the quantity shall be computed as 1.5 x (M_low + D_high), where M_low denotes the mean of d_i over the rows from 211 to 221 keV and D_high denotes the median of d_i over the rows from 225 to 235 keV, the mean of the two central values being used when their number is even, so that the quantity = -68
